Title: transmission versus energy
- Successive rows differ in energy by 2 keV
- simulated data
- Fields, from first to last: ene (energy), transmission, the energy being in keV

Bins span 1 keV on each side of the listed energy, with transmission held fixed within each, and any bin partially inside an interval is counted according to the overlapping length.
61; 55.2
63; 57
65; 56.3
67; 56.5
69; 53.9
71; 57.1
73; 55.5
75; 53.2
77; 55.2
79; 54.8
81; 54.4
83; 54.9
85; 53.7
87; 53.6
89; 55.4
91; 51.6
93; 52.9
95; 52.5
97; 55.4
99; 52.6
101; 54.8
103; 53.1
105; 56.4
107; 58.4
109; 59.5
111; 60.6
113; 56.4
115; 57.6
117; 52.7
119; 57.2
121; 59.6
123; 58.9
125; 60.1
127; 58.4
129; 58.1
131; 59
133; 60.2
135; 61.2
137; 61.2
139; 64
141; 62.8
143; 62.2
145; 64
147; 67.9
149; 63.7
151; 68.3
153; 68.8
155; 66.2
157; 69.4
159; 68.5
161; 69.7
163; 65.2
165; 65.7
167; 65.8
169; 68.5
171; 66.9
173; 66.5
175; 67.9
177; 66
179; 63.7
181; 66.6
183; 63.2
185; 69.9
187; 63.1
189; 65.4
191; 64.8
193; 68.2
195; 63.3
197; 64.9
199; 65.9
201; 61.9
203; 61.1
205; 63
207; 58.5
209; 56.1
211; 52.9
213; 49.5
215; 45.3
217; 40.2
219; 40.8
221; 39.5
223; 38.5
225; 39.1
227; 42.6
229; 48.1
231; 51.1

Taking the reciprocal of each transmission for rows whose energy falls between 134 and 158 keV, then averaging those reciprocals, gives 0.0154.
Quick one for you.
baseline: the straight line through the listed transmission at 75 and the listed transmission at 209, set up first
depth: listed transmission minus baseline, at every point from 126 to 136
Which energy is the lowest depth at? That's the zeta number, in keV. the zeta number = 129 keV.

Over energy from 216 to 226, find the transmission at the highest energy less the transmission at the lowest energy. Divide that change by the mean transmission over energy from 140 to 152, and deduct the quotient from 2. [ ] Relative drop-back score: 2.0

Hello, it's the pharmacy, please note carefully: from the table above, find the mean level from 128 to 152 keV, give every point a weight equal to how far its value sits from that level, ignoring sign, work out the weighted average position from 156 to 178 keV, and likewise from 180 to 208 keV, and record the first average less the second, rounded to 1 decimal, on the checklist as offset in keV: -26.6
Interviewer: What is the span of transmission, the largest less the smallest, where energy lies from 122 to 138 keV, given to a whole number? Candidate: 3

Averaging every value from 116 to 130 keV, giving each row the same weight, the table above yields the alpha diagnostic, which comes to 57.9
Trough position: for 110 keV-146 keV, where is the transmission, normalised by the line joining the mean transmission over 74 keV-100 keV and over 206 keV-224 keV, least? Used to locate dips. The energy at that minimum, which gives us 117 keV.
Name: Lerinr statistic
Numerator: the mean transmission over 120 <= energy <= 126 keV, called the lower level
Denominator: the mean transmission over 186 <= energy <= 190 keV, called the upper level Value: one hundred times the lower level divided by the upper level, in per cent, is 93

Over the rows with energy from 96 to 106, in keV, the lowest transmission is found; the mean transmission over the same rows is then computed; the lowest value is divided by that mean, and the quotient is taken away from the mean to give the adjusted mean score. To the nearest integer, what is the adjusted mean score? 53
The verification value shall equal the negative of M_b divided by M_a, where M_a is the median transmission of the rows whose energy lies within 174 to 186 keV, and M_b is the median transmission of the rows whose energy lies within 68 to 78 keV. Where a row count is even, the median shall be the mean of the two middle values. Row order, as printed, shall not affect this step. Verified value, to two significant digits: -0.83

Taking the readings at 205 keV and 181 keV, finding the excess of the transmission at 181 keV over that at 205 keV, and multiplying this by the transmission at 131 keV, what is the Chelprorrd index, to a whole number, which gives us 212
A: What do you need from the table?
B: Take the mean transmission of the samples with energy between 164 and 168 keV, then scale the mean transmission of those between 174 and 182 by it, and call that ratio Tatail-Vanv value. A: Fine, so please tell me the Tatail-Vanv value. 1.0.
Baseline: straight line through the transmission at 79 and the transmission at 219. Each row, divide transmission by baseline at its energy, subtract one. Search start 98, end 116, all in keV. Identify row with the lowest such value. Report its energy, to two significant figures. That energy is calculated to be 99 keV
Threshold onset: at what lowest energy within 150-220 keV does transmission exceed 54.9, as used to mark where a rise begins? 151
